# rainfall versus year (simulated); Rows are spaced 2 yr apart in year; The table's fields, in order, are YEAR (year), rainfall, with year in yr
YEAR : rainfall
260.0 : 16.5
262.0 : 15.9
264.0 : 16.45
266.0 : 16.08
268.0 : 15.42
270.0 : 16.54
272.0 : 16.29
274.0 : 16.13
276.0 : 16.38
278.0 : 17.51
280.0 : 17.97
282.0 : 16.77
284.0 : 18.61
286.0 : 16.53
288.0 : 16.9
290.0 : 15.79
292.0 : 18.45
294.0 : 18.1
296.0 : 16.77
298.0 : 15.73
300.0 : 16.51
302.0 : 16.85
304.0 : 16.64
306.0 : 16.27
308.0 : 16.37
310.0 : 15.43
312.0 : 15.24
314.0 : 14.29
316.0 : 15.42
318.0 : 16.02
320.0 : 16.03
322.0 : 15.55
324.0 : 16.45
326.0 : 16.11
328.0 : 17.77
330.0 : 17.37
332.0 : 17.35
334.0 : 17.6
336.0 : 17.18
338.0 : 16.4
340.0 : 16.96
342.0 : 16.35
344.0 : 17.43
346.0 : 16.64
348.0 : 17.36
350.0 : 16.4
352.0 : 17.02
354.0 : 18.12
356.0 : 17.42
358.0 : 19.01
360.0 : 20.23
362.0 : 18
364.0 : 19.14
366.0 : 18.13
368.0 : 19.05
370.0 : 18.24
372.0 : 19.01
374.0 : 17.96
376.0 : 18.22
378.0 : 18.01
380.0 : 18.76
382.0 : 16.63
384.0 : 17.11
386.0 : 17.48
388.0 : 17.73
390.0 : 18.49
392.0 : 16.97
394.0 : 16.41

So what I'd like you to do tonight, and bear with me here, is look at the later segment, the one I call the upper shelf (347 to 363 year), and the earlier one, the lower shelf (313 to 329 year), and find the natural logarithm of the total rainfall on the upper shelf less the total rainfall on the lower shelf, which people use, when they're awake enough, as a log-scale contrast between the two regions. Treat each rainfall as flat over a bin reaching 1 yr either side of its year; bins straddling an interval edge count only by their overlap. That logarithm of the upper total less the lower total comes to 2.77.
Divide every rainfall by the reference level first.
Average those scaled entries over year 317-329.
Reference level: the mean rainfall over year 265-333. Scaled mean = 0.99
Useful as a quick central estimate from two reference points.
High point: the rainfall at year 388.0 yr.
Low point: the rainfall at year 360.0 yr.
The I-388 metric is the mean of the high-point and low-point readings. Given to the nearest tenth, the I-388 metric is 19.0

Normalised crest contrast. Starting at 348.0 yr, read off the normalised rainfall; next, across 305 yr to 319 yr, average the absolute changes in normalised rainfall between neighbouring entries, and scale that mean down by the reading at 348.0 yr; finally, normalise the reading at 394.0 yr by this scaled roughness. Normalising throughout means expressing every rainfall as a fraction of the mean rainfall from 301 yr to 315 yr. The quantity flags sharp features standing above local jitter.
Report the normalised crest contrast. 28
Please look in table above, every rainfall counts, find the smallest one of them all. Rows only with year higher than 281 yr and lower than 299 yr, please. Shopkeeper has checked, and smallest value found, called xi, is 15.73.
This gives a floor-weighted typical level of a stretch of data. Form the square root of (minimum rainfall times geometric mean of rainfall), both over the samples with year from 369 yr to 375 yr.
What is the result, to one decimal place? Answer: 18.2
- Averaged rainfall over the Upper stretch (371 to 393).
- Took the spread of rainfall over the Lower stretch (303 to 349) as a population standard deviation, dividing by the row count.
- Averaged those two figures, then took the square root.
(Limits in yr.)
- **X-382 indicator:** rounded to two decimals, 3.06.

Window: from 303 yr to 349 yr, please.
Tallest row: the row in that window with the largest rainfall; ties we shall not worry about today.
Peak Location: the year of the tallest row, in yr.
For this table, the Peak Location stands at 328.0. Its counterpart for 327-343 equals 328.0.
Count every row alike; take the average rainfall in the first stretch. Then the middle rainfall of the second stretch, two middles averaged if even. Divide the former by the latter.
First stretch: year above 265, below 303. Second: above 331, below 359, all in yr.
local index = 0.973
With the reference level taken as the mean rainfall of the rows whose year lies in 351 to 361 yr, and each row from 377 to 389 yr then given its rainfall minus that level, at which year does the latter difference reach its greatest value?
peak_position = 380.0 yr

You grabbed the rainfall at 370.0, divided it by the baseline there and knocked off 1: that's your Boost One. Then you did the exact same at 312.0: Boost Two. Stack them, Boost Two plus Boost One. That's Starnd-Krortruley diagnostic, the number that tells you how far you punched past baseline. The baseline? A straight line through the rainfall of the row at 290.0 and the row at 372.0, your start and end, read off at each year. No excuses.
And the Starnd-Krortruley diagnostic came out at -0.12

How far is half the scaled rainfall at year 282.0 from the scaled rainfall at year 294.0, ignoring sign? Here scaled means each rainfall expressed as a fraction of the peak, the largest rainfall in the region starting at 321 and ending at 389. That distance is 0.480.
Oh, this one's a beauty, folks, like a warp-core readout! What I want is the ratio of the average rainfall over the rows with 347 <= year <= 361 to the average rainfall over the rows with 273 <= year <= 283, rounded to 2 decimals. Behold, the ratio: 1.06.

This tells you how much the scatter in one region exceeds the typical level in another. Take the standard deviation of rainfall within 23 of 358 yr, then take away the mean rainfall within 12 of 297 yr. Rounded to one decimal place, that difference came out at -15.7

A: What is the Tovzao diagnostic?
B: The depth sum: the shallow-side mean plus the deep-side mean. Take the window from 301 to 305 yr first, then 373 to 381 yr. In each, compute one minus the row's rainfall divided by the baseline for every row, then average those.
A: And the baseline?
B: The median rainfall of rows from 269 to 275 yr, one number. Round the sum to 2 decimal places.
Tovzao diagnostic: -0.15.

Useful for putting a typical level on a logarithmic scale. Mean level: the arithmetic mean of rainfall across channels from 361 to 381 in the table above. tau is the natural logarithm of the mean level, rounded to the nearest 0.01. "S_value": 2.92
